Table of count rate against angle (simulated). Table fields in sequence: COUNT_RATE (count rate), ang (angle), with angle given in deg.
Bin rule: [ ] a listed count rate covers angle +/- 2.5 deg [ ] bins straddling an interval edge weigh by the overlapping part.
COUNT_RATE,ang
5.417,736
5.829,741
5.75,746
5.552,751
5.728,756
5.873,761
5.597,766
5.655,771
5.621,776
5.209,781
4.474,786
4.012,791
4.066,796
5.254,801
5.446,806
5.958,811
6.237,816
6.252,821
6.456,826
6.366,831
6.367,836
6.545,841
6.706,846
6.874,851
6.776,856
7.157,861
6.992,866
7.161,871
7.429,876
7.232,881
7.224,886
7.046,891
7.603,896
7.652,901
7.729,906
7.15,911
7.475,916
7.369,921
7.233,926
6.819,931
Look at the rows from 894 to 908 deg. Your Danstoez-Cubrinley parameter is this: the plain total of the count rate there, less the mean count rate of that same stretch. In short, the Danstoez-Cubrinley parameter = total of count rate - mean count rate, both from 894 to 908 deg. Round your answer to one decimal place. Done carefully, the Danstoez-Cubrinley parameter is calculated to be 15.3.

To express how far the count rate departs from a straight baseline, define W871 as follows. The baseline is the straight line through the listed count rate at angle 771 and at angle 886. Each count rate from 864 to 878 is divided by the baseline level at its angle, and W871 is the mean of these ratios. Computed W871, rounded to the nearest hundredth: 1.02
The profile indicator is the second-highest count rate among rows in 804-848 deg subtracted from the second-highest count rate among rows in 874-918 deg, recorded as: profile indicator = 1.1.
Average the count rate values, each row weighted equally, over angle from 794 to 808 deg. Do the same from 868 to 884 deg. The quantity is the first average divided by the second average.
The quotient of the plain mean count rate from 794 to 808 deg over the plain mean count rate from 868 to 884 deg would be 0.68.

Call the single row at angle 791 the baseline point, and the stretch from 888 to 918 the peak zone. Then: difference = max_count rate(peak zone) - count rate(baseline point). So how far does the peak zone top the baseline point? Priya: 3.7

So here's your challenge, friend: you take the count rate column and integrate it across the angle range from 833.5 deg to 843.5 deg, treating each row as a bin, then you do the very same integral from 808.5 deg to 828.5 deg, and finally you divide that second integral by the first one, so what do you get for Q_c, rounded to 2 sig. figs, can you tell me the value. 1.9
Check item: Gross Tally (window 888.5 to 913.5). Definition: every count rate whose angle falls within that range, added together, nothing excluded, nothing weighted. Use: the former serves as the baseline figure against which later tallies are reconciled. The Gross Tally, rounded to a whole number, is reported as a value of 37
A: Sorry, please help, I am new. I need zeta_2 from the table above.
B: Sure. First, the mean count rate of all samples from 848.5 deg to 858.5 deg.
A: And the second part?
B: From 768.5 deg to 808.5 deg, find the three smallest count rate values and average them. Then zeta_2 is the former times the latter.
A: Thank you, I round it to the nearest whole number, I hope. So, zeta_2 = 29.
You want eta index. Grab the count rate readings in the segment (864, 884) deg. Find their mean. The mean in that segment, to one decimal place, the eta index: 7.2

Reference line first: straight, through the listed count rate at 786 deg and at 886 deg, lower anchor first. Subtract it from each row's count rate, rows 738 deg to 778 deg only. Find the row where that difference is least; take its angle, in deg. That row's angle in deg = 776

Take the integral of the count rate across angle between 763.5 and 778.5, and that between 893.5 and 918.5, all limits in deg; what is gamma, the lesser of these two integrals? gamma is 84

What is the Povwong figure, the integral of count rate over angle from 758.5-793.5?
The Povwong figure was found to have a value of 182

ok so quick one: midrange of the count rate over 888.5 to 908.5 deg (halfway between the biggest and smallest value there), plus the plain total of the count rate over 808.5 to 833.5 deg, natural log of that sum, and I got 3.65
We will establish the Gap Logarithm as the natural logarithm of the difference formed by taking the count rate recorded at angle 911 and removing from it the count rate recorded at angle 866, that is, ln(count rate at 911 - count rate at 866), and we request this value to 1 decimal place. -1.8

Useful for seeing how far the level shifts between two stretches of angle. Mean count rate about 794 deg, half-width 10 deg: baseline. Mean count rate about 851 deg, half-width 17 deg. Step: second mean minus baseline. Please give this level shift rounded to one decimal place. 2.3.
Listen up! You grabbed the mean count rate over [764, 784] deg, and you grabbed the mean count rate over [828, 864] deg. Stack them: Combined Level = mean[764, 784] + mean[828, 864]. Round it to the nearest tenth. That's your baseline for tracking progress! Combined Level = 12.2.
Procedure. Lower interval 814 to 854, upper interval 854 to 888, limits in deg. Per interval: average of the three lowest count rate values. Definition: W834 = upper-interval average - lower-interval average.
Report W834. 0.7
